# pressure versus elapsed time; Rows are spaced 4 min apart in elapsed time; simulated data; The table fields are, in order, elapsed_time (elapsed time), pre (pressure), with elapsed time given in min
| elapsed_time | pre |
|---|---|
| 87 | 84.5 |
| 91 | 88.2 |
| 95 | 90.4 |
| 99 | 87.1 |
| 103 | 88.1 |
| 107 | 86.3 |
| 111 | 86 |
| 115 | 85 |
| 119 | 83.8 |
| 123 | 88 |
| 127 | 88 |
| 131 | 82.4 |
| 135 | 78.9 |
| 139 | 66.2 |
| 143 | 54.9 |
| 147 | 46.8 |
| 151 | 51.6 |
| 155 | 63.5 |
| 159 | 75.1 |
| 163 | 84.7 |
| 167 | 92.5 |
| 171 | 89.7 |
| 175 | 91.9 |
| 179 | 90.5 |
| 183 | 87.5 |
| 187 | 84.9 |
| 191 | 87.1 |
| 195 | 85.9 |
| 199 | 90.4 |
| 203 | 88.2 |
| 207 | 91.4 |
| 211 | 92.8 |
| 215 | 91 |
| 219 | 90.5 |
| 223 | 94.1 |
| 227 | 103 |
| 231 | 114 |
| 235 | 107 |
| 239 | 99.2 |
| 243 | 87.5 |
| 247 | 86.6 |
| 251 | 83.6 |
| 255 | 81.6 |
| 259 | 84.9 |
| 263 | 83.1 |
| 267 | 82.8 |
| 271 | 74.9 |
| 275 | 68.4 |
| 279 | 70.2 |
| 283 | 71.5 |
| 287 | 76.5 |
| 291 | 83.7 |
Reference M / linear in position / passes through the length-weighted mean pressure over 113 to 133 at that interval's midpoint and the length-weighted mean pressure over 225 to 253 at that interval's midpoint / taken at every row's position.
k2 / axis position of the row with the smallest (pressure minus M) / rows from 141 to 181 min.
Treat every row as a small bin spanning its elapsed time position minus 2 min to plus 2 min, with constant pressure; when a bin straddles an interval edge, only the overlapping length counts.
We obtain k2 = 147 min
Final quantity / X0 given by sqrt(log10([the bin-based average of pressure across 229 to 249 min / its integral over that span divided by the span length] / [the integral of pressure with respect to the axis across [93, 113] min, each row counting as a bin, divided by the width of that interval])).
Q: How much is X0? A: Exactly 0.23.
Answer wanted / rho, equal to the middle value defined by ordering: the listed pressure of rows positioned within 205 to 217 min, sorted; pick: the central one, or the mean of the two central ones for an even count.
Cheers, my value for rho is 91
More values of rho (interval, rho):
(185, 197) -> 86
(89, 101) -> 88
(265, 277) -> 75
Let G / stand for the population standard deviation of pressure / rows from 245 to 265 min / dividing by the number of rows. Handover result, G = 2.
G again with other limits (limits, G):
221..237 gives 7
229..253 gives 11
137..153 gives 7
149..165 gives 12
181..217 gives 3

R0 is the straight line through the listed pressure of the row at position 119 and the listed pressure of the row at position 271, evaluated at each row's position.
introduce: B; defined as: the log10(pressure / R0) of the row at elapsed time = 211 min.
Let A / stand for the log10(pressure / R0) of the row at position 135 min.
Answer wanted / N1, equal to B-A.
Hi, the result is 0.09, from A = -0.02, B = 0.073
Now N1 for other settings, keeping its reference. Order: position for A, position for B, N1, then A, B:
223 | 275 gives -0.12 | 0.08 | -0.038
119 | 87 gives -0.01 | 0.00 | -0.006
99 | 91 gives 0.00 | 0.01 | 0.014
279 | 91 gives 0.04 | -0.03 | 0.014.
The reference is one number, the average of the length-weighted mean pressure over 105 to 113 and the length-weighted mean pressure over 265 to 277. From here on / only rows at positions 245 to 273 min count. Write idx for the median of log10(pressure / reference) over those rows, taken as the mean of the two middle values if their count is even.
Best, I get 0.01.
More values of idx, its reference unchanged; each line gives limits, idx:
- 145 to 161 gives -0.15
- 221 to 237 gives 0.11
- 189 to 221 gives 0.05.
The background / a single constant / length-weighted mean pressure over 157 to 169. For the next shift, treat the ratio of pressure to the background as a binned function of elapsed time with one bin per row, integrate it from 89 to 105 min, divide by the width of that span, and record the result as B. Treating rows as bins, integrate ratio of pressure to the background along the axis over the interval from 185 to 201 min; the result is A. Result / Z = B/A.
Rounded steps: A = 16.6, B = 1.05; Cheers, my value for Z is 0.06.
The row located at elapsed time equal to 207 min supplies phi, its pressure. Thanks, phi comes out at 91.4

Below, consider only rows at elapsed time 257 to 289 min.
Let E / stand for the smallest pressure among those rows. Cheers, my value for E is 68.4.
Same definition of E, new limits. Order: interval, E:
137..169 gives 46.8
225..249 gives 86.6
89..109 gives 86.3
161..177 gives 84.7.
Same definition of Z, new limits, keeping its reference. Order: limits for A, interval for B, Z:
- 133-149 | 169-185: 0.09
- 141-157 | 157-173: 0.10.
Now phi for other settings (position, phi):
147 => 46.8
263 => 83.1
